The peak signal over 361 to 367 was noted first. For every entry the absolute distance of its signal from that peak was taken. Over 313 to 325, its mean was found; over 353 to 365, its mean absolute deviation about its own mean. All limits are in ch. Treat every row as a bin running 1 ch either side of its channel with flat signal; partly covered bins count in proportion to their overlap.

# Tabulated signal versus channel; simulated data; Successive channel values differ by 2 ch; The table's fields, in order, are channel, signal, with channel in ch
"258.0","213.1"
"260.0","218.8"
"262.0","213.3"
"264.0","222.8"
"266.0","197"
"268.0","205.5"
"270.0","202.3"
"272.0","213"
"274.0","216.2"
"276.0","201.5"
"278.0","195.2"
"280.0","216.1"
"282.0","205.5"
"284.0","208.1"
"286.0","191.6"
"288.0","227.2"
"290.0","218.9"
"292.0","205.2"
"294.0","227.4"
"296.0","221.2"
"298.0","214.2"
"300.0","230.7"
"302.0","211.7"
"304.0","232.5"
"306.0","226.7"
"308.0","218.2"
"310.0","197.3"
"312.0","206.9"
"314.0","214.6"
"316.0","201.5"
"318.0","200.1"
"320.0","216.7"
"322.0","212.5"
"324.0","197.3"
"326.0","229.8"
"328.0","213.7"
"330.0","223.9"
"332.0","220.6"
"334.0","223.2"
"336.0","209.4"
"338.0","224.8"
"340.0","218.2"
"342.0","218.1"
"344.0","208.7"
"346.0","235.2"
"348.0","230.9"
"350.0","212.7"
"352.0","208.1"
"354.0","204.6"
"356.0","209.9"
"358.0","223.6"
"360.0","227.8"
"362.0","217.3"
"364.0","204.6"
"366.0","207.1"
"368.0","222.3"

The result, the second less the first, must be -6.5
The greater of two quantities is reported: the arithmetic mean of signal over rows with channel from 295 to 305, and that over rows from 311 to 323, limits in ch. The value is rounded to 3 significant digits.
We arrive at 222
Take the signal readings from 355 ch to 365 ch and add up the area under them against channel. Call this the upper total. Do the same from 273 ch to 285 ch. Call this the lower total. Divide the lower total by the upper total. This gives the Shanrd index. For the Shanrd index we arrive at 1.1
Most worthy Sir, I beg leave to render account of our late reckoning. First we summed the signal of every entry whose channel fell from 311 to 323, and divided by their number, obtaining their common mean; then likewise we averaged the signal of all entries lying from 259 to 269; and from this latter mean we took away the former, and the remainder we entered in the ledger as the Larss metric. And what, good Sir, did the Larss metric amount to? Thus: 2.8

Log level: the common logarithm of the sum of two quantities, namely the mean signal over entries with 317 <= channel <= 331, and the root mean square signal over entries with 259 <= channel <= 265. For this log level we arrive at 2.64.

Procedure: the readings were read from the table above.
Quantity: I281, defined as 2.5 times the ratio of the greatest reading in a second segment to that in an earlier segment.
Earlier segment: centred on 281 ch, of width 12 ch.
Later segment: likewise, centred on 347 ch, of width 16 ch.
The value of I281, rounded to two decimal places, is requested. 2.72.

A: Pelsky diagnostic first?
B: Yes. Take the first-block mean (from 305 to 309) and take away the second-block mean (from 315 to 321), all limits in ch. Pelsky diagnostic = 16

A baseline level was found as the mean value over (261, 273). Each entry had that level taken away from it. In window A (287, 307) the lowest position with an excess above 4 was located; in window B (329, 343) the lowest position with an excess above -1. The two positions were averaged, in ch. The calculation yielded 309 ch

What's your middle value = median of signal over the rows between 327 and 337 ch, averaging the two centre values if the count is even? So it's 221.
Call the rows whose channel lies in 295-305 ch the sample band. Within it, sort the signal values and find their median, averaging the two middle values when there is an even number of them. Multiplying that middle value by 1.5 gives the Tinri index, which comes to 332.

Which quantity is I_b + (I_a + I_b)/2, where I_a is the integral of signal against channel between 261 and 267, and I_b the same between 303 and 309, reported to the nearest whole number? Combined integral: 2665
